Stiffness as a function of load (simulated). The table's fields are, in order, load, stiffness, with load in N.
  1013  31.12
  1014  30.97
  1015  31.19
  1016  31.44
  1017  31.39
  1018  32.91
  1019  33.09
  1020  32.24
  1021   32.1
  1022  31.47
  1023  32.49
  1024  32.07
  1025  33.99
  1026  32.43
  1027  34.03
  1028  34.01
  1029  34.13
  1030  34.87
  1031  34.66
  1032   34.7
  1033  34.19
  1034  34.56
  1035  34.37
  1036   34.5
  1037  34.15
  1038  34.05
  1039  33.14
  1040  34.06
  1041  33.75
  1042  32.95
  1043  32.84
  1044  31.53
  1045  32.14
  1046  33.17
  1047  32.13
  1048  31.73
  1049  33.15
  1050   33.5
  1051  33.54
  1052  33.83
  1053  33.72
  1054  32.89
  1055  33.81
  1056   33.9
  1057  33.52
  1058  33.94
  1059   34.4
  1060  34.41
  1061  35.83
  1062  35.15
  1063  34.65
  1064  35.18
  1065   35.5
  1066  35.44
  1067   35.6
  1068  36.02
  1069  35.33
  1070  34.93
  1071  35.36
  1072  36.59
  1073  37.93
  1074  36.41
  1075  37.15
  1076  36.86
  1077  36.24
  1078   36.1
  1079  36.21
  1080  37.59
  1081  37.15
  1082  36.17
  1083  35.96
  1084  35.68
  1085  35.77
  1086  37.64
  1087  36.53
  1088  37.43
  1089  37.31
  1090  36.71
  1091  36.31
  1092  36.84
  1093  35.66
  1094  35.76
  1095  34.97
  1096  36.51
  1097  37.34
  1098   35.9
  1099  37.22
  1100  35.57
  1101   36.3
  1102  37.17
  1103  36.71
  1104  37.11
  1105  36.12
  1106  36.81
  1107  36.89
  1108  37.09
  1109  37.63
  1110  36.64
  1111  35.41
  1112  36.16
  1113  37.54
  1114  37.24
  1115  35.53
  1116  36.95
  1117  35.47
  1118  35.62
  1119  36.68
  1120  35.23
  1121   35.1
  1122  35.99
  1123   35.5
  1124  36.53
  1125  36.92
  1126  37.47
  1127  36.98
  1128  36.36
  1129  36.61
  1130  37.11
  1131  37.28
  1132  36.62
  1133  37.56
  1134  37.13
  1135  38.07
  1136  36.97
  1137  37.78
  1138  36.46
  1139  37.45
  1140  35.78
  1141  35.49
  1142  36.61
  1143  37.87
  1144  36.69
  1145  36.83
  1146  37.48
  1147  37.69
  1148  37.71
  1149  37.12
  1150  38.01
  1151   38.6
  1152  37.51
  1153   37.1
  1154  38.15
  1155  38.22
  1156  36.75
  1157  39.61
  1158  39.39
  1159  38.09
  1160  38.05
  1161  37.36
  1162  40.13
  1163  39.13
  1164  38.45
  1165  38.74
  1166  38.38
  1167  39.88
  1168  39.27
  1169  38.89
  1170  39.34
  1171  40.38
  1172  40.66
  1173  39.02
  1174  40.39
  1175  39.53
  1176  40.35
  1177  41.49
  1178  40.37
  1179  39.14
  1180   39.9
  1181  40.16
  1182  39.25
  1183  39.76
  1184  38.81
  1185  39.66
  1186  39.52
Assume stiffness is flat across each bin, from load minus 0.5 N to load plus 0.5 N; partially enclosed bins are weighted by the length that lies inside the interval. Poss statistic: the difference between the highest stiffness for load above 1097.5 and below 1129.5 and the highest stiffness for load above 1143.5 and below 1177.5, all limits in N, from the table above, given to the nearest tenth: -3.9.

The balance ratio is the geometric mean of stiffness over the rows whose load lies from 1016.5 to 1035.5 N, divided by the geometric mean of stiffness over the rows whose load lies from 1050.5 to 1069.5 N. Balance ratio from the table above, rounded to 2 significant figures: 0.96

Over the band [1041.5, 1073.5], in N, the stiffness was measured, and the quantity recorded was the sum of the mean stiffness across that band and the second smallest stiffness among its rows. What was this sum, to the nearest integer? 66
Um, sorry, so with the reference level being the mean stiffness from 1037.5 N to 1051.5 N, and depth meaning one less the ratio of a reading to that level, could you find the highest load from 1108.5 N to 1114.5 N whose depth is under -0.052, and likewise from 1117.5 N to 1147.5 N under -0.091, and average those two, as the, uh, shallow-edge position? 1130.5 N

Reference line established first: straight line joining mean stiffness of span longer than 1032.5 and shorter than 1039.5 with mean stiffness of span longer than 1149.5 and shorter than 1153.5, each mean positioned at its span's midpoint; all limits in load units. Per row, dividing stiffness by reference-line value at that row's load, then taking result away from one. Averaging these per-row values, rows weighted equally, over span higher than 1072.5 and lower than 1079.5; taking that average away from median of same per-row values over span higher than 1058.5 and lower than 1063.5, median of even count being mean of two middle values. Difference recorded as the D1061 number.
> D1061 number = 0.046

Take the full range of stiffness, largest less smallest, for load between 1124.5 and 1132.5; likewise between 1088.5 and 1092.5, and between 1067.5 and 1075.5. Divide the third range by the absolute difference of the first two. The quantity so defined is 27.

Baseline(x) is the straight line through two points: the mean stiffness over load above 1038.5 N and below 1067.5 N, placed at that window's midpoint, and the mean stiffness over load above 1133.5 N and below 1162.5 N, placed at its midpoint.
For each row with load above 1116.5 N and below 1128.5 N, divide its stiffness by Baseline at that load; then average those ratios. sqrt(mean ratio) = 0.99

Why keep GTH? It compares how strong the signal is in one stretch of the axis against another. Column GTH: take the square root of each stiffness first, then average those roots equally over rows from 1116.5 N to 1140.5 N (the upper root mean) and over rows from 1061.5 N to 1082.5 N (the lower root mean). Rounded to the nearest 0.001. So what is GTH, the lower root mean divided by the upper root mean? 0.993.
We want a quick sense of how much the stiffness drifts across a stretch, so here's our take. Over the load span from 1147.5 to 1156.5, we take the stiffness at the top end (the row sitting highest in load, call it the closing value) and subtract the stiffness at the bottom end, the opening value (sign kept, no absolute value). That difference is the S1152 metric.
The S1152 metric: -1.0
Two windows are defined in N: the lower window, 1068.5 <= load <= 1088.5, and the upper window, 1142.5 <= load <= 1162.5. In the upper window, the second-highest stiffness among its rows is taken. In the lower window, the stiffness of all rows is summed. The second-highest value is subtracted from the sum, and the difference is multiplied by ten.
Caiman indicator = 6894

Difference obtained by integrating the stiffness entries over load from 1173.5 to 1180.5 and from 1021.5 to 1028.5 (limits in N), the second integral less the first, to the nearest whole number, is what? -51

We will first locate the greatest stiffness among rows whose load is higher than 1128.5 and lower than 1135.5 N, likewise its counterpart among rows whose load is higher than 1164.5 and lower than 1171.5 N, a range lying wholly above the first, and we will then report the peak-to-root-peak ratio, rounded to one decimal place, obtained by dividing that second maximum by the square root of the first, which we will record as 6.5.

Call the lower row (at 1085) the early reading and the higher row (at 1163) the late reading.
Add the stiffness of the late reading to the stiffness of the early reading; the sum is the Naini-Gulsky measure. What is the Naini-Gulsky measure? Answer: 74.9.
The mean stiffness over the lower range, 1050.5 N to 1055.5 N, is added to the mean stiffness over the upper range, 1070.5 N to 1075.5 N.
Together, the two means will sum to 70.2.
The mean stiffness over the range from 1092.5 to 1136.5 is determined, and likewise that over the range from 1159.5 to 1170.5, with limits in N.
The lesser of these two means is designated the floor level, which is 36.5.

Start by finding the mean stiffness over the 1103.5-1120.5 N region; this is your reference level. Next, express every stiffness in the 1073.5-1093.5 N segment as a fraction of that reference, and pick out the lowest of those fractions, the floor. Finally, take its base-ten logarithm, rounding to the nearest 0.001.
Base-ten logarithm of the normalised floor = -0.010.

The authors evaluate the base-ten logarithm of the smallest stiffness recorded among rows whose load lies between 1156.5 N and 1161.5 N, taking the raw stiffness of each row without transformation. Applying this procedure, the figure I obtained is 1.57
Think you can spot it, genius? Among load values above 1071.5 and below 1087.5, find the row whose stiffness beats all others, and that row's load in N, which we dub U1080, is 1073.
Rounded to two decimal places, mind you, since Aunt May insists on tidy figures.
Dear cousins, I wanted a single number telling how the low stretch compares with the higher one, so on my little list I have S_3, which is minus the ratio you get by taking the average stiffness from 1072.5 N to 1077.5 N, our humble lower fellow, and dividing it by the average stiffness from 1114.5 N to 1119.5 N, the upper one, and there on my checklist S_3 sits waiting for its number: -1.02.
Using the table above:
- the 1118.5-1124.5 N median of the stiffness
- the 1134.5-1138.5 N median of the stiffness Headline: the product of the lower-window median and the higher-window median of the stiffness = 1336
